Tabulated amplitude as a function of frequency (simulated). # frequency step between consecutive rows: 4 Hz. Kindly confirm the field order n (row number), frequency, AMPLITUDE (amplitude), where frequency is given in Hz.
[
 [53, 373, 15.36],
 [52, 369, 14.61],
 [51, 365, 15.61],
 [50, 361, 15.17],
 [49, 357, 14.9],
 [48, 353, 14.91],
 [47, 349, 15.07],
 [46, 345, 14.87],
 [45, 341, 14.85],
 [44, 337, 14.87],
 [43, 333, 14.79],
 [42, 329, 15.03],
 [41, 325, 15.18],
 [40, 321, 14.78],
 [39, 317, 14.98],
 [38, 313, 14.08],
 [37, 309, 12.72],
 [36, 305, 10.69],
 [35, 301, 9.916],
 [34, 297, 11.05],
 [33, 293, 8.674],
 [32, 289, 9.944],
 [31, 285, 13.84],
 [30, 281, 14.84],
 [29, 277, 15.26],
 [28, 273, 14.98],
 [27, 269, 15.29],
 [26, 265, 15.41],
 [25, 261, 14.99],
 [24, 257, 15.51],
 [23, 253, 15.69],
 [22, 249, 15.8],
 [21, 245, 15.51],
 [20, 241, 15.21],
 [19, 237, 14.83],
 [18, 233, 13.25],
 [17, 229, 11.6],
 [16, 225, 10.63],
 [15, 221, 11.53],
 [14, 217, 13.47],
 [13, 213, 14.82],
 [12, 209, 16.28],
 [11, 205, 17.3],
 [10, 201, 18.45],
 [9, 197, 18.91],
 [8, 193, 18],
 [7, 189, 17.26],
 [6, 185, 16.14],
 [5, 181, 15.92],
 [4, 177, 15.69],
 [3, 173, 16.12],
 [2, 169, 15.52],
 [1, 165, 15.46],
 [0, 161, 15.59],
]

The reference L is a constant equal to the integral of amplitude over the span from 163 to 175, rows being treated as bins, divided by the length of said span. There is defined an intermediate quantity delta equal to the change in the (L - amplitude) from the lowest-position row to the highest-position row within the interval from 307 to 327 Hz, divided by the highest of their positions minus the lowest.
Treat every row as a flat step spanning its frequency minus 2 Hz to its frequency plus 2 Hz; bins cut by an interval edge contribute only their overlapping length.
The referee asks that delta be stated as -0.15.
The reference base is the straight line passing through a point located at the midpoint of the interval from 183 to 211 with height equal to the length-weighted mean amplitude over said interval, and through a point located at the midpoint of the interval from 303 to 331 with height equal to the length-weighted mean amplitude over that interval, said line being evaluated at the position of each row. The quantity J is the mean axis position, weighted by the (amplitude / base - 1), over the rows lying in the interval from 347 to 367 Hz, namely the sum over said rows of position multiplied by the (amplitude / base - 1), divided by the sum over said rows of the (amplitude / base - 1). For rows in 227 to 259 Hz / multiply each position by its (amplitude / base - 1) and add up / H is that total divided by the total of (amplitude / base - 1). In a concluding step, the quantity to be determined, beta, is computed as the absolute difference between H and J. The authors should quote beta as 124.0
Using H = 233.9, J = 357.9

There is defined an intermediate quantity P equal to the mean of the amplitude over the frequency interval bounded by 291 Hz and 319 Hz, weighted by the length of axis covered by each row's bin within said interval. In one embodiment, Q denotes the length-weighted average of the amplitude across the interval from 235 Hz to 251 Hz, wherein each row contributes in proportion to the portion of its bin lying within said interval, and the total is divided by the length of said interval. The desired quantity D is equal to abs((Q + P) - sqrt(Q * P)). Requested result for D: 13.7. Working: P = 11.7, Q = 15.3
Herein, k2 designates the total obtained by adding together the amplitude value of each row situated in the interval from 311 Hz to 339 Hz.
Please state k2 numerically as 104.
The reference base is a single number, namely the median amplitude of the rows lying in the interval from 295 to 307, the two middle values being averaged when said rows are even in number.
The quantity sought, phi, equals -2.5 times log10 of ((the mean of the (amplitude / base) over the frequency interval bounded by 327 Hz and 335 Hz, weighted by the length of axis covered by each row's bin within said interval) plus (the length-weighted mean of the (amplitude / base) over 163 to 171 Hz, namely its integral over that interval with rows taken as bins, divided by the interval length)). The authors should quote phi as -1.13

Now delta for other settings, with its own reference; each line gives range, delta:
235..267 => -0.02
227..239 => -0.40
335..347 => 0.00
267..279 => 0.00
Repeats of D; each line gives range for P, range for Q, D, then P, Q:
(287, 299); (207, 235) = 11.6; 9.9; 13.1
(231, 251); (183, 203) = 16.4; 14.9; 17.8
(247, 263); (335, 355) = 15.2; 15.5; 14.9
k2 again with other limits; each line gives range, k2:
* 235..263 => 108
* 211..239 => 90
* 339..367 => 105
